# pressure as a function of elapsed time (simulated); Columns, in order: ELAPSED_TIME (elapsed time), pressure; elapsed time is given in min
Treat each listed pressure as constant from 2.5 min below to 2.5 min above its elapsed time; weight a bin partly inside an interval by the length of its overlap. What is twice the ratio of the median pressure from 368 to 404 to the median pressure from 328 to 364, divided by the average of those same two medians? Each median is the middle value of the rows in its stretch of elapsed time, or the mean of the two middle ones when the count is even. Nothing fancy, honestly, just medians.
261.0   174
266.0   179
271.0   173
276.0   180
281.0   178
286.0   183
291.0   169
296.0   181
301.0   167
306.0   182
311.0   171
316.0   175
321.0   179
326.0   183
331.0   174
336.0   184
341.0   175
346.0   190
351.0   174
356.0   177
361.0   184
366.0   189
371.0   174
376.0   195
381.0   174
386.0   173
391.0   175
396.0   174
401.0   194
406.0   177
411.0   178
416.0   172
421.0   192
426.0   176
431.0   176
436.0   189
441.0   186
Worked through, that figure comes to 0.0112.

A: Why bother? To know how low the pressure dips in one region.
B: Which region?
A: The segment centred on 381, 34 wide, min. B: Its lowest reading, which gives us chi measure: 173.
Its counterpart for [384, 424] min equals 172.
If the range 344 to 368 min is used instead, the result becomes 174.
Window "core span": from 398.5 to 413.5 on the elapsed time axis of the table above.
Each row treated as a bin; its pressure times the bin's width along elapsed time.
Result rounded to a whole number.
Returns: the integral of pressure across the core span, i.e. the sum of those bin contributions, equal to 2745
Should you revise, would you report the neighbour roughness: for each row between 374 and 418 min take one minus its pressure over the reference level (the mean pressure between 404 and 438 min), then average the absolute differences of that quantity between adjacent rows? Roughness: 0.048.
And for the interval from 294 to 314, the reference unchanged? 0.074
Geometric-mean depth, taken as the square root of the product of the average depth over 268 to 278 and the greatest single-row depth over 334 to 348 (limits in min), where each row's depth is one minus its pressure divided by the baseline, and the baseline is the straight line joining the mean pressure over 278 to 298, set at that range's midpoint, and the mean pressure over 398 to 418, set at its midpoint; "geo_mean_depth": 0.011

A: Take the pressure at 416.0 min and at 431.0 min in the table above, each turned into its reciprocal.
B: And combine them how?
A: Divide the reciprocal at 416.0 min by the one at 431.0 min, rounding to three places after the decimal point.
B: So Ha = 1.023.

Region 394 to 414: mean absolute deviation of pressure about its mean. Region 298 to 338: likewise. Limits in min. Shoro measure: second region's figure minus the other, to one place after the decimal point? -1.5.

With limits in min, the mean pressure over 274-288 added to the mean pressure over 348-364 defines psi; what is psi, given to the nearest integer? 359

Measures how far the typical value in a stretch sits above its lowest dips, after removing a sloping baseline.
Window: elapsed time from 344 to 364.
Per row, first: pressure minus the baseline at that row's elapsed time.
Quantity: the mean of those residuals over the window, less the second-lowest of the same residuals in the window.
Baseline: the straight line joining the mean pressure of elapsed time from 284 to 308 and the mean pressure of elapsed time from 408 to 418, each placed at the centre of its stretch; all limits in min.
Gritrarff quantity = 4.2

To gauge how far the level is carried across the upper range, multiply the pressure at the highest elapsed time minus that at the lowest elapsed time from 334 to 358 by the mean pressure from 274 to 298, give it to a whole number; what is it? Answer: -1247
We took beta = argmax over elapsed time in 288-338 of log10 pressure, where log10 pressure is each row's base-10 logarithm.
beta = 336.0 min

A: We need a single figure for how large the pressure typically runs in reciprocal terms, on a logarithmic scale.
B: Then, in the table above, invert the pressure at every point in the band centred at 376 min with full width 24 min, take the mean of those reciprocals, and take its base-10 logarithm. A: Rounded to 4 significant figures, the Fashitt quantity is -2.257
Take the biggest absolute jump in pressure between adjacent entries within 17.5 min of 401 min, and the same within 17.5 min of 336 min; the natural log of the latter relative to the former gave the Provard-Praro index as -0.22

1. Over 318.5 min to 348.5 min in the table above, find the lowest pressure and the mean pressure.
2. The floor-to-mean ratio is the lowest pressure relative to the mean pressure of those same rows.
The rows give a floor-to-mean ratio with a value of 0.9622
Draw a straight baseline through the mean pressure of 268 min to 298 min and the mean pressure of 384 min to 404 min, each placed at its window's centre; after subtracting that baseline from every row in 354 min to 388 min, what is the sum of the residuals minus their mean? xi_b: 13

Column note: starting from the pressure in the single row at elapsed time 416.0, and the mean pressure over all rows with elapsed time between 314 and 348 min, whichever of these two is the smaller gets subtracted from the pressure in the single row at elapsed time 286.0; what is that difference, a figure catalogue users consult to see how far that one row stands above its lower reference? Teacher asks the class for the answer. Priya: 11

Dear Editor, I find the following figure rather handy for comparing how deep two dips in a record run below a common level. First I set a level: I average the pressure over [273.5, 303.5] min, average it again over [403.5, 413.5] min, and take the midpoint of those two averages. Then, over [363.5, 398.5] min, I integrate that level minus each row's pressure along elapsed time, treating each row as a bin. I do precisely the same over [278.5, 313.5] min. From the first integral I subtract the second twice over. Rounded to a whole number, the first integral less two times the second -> -152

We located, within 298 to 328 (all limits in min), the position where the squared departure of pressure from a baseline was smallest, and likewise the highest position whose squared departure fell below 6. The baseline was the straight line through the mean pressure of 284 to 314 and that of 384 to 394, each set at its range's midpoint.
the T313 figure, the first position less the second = 0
